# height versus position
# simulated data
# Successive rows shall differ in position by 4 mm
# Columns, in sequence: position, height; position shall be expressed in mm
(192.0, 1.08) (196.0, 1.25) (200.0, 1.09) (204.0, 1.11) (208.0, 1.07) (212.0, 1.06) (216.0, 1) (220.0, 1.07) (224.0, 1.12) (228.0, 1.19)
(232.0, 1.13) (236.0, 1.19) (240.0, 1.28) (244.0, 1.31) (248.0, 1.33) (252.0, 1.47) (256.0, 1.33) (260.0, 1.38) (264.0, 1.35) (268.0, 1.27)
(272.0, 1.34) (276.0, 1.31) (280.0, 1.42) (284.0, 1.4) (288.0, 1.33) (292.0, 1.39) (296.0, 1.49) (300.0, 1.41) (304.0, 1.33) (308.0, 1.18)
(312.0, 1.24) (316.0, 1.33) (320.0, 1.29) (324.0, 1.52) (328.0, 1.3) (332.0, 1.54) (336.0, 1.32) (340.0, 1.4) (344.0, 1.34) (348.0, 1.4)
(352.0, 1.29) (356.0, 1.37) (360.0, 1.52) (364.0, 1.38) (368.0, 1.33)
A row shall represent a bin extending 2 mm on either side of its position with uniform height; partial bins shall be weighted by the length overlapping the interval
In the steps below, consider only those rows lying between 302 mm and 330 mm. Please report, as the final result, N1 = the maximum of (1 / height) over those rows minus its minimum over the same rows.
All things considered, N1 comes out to 0.190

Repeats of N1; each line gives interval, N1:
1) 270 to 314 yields 0.176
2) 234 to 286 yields 0.160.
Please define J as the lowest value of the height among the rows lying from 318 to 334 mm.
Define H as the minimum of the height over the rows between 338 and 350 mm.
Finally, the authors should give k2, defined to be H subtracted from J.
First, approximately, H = 1.34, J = 1.29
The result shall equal -0.05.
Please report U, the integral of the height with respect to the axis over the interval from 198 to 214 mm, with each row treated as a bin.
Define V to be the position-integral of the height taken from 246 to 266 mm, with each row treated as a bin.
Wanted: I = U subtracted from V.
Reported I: 10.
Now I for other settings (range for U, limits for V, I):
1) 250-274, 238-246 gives -22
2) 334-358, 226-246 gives -8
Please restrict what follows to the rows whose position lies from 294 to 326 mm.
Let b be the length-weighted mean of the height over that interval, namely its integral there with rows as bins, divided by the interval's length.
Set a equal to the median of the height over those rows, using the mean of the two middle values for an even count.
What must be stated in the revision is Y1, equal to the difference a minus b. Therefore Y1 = -0.019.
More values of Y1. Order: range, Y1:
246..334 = -0.026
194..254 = -0.048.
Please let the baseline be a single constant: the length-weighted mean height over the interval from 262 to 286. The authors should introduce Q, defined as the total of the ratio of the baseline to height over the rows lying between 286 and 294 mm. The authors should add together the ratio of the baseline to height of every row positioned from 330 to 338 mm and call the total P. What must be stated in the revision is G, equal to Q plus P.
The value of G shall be 3.88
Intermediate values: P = 1.90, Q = 1.98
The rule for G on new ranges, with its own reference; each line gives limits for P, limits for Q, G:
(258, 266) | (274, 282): 3.95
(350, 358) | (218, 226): 4.49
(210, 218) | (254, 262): 4.61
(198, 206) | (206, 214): 4.98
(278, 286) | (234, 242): 4.10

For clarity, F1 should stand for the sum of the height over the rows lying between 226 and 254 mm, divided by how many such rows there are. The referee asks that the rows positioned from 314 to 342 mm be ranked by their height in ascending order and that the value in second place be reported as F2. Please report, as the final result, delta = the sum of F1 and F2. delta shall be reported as 2.57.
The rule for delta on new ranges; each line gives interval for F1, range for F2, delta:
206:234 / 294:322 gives 2.33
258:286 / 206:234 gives 2.41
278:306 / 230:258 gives 2.59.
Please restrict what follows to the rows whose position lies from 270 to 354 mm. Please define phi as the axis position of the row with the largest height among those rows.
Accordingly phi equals 332.0 mm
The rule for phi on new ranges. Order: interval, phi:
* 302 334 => 332.0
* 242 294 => 252.0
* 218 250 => 248.0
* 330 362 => 332.0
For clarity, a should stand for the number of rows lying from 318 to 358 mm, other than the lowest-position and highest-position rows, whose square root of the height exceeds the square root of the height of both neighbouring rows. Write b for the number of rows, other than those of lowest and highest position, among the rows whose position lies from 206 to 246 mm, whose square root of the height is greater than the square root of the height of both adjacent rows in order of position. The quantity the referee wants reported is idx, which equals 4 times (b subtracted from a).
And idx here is 12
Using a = 4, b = 1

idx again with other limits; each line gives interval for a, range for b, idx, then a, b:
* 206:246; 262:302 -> -8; 1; 3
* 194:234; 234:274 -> 0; 2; 2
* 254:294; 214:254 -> 8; 3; 1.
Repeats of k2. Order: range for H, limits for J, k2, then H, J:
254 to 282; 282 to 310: -0.09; 1.27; 1.18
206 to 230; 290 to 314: 0.18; 1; 1.18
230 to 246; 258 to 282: 0.14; 1.13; 1.27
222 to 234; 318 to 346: 0.17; 1.12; 1.29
